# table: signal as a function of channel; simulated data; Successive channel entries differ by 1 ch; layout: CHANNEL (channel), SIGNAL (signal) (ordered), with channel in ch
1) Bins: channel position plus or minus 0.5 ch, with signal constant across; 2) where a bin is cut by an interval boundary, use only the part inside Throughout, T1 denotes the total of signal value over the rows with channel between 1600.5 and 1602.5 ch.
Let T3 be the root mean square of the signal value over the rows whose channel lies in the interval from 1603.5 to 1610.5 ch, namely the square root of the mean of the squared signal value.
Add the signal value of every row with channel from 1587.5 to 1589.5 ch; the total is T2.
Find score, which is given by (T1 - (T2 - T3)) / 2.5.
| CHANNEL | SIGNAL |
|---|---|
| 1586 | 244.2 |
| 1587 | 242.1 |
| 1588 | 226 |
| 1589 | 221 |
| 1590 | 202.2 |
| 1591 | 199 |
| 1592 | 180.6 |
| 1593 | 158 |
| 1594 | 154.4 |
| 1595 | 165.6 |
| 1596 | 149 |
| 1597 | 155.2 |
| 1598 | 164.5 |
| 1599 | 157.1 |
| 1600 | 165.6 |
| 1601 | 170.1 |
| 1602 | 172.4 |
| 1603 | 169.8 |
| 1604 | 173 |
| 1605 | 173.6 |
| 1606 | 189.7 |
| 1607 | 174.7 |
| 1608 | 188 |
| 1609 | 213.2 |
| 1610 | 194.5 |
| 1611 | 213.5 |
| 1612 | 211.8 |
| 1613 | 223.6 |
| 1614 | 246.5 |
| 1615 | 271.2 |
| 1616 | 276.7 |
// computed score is 33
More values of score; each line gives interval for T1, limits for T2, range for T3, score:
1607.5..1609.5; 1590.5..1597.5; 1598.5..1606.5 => -236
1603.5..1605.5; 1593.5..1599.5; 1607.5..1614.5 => -154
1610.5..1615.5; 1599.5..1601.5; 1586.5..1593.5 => 415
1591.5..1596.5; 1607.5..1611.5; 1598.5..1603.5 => 66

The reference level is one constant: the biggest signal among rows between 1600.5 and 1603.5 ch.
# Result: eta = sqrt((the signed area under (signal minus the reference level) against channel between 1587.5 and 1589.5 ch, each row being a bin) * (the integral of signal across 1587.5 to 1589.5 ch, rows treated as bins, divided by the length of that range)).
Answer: 151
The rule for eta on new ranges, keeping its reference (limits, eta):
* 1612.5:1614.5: 172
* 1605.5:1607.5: 60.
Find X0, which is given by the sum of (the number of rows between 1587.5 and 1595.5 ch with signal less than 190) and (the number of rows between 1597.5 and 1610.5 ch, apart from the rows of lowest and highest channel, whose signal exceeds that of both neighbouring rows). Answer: 7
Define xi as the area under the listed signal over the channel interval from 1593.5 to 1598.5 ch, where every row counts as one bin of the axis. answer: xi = 789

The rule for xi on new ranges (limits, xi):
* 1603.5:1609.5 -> 1112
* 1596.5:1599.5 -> 477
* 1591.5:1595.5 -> 659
